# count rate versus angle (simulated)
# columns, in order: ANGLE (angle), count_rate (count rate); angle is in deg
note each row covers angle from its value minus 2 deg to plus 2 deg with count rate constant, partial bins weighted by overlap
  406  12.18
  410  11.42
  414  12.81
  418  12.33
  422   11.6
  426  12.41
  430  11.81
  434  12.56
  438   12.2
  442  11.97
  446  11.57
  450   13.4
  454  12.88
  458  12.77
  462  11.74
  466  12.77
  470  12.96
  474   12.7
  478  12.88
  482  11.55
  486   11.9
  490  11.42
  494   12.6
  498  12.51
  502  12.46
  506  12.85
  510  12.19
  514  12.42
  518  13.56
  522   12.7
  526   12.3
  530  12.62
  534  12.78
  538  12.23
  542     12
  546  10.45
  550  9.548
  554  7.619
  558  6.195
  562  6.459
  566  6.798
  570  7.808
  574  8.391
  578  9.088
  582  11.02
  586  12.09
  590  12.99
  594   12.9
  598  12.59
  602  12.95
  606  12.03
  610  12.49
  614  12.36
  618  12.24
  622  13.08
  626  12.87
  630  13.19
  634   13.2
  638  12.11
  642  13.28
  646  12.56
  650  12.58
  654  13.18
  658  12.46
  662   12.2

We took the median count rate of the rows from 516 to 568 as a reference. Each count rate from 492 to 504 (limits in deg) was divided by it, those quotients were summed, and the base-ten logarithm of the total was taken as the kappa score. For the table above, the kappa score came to 0.496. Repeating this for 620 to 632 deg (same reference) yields 0.513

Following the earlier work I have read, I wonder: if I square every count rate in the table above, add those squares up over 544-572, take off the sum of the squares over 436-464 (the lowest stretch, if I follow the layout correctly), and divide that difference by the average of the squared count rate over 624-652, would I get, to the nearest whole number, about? -4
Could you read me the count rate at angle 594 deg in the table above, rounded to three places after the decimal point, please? 12.900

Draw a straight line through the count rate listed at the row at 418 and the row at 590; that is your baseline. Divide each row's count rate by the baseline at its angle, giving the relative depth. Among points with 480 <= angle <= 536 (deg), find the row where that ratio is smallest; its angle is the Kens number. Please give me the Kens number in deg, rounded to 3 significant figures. 490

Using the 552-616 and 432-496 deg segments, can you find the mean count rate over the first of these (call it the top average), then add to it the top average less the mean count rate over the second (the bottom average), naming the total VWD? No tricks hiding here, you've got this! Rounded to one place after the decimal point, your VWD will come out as 8.1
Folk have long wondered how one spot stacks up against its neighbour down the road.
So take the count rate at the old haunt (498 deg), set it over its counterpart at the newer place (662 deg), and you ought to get 1.03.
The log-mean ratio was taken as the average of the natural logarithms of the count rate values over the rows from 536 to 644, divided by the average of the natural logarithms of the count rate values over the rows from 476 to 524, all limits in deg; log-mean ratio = 0.94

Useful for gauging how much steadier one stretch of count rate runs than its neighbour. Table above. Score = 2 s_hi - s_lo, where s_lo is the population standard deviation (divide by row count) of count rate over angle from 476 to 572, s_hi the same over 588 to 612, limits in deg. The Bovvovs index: -1.6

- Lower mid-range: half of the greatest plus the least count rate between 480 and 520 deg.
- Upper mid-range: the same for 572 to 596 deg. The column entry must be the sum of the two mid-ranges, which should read 23.2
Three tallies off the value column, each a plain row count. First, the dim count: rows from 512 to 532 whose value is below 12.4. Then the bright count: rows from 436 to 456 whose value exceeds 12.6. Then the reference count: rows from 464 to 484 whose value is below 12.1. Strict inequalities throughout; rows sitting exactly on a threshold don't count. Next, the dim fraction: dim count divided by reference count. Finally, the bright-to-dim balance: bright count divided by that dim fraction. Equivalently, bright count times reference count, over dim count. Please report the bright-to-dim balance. 2.0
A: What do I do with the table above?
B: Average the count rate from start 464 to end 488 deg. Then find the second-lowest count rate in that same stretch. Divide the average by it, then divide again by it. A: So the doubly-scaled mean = 0.0880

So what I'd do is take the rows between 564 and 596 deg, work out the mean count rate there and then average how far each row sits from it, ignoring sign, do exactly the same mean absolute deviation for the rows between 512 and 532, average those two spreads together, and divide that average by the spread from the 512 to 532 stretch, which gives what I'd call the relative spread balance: 3.65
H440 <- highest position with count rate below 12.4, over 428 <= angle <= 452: 446 deg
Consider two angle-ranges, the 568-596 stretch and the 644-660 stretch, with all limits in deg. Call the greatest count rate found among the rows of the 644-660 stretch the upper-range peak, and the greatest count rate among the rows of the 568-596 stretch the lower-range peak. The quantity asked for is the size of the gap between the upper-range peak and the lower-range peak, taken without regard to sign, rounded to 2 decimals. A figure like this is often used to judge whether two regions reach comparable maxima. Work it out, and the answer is 0.19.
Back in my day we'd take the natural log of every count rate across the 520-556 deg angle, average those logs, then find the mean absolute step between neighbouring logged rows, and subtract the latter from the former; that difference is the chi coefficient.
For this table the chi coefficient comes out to 2.34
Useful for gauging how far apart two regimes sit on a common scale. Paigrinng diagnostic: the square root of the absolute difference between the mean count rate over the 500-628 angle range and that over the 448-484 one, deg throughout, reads 1.2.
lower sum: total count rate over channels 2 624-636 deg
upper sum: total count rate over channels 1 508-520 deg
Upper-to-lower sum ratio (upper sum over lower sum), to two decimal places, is 0.97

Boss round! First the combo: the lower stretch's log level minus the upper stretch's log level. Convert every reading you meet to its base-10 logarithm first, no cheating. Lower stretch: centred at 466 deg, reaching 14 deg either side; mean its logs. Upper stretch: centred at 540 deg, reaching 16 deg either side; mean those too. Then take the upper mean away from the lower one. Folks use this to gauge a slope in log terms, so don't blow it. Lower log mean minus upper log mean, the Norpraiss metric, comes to 0.059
